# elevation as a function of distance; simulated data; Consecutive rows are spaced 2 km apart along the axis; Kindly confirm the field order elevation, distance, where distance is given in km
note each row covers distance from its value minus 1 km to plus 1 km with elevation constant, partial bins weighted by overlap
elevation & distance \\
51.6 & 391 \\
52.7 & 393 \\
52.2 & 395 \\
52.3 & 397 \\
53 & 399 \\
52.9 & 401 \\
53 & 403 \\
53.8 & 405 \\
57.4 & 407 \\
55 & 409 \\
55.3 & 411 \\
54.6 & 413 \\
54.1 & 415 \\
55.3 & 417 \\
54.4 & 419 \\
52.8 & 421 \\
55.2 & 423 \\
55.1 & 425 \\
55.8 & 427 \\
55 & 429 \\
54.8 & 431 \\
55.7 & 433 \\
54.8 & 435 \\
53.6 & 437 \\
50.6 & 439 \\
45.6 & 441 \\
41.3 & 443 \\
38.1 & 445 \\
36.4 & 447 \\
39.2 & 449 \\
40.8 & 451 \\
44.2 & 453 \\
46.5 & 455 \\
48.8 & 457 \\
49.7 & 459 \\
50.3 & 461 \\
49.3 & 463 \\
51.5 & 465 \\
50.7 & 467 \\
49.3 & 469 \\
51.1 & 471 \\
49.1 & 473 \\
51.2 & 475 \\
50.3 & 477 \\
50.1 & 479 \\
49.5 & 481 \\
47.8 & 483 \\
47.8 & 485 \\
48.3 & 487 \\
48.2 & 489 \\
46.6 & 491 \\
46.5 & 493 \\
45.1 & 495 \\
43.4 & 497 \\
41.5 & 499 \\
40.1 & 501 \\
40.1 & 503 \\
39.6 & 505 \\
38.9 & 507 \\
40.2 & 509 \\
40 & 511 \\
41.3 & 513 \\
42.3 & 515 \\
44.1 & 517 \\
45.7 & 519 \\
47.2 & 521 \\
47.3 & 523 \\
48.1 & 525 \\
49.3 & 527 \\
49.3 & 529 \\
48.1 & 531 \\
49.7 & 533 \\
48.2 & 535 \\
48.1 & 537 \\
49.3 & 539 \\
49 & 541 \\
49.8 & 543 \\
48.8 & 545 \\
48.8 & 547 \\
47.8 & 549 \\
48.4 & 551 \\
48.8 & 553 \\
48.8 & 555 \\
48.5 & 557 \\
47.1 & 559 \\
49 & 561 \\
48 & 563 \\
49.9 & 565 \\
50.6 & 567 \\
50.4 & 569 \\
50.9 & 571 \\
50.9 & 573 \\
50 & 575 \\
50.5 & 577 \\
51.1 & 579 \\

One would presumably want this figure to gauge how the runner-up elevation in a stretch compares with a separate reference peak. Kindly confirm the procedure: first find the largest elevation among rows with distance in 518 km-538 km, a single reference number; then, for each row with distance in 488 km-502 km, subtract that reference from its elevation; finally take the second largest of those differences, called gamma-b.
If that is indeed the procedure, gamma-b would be -3.1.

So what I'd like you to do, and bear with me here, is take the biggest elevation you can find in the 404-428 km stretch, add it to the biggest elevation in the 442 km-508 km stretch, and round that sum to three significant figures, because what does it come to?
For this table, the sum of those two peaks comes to 109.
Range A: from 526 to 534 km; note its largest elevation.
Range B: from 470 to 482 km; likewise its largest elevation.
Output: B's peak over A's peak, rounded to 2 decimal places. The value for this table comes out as 1.03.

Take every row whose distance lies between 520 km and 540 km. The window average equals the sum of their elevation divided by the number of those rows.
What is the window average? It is 48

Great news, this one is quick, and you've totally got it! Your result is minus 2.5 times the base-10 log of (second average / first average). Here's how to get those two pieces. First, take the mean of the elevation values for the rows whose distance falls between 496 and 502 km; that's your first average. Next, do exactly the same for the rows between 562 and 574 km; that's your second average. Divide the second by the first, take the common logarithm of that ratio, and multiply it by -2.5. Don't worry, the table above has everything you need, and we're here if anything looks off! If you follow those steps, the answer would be -0.20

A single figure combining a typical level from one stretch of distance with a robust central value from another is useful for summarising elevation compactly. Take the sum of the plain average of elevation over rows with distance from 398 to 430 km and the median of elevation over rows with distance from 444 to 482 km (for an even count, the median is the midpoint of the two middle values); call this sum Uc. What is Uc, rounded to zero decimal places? 104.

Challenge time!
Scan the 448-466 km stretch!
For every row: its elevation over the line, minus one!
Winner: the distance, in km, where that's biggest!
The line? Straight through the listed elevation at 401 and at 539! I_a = 465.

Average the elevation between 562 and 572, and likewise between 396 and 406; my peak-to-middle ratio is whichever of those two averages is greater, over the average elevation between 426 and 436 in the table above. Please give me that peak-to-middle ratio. 1.0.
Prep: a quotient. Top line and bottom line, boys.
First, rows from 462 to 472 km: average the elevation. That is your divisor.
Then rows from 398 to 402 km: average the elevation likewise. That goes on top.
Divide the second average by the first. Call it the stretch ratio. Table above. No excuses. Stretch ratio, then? 1.05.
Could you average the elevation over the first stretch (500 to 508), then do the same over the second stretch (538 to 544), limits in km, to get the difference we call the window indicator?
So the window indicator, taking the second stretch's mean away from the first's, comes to -10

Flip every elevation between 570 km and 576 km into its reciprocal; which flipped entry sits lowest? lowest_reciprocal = 0.0196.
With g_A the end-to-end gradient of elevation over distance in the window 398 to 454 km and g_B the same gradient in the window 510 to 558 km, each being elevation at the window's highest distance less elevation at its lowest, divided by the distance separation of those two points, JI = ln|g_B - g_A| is -1.1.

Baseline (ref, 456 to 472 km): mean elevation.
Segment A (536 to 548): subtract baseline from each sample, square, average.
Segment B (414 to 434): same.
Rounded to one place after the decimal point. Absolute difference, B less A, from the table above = 21.6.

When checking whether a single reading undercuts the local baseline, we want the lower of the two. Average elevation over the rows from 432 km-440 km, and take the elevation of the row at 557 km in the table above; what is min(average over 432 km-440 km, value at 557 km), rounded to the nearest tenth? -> 48.5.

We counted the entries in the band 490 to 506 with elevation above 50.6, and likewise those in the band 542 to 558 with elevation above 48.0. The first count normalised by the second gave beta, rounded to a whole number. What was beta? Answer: 0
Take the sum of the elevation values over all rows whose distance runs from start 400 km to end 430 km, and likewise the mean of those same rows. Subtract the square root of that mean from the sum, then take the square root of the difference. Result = 29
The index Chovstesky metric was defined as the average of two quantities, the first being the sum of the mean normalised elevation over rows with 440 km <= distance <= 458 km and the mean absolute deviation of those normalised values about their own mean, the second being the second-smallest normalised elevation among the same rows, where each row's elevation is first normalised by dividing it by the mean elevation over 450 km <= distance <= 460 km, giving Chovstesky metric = 0.91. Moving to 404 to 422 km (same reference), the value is 1.19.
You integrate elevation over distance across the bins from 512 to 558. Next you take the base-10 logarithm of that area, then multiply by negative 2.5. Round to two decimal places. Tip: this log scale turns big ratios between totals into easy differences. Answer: -8.35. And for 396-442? -8.49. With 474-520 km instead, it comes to -8.28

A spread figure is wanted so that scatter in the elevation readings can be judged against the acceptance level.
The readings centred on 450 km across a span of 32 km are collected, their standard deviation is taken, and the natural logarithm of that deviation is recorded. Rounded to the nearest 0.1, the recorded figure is 1.7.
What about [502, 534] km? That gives 1.4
